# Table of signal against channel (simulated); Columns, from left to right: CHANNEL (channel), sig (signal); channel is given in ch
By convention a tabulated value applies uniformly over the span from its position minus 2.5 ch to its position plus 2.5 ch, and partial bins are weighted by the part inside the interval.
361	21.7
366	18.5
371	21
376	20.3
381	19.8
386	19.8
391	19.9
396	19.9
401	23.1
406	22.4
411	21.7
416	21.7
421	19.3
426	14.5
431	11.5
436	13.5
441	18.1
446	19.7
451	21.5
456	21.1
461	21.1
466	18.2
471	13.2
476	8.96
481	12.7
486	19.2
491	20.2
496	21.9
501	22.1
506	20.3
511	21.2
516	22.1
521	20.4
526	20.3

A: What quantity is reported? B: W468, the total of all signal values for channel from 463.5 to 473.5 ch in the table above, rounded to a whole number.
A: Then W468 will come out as 31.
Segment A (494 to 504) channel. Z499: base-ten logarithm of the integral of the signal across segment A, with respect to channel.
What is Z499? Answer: 2.34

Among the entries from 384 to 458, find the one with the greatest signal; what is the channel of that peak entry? 401 ch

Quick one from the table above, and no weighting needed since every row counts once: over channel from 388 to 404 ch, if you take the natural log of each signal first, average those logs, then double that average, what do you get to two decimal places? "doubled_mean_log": 6.08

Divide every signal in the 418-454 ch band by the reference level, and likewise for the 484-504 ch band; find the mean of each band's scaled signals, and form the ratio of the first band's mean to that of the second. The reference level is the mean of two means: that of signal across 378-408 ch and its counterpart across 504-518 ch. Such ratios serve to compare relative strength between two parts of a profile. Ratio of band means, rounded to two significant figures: 0.81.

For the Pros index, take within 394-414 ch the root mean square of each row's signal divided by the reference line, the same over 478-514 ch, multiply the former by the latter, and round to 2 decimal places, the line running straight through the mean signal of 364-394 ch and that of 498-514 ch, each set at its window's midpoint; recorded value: 1.02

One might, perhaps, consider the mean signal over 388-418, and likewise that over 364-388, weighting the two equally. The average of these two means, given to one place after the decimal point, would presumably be 20.7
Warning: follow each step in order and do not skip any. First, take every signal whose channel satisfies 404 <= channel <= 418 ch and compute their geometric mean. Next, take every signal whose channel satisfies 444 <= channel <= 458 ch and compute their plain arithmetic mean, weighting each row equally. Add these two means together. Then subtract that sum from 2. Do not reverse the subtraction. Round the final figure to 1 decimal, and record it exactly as -40.7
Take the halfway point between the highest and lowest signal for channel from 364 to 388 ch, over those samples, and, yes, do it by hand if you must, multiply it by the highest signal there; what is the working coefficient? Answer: 415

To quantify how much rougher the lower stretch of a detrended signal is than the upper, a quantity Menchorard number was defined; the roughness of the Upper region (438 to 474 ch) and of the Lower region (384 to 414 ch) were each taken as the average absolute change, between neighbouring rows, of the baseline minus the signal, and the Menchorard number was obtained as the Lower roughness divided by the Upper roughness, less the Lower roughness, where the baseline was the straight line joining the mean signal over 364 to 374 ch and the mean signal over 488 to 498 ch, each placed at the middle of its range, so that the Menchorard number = -0.5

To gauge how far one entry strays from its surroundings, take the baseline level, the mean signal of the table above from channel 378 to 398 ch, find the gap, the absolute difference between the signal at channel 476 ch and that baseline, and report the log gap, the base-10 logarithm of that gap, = 1.0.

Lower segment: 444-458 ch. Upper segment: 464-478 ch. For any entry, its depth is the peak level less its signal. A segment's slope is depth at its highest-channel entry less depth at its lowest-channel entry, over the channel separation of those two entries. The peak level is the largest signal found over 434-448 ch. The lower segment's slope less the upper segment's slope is -1.1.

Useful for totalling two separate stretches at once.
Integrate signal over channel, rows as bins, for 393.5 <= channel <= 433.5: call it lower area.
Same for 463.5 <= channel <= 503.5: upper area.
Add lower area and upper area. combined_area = 1453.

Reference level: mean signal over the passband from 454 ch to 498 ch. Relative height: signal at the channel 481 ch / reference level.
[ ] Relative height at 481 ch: 0.73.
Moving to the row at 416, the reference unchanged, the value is 1.25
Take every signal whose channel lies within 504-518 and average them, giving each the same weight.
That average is 21.2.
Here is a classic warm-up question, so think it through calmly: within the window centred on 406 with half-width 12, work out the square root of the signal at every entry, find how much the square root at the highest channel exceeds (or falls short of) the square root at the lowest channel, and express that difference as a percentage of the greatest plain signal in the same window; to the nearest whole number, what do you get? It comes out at 1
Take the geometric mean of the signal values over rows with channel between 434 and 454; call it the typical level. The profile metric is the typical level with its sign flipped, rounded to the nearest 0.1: -17.9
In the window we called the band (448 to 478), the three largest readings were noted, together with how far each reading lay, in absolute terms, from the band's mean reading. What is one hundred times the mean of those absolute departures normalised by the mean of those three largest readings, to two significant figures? 20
